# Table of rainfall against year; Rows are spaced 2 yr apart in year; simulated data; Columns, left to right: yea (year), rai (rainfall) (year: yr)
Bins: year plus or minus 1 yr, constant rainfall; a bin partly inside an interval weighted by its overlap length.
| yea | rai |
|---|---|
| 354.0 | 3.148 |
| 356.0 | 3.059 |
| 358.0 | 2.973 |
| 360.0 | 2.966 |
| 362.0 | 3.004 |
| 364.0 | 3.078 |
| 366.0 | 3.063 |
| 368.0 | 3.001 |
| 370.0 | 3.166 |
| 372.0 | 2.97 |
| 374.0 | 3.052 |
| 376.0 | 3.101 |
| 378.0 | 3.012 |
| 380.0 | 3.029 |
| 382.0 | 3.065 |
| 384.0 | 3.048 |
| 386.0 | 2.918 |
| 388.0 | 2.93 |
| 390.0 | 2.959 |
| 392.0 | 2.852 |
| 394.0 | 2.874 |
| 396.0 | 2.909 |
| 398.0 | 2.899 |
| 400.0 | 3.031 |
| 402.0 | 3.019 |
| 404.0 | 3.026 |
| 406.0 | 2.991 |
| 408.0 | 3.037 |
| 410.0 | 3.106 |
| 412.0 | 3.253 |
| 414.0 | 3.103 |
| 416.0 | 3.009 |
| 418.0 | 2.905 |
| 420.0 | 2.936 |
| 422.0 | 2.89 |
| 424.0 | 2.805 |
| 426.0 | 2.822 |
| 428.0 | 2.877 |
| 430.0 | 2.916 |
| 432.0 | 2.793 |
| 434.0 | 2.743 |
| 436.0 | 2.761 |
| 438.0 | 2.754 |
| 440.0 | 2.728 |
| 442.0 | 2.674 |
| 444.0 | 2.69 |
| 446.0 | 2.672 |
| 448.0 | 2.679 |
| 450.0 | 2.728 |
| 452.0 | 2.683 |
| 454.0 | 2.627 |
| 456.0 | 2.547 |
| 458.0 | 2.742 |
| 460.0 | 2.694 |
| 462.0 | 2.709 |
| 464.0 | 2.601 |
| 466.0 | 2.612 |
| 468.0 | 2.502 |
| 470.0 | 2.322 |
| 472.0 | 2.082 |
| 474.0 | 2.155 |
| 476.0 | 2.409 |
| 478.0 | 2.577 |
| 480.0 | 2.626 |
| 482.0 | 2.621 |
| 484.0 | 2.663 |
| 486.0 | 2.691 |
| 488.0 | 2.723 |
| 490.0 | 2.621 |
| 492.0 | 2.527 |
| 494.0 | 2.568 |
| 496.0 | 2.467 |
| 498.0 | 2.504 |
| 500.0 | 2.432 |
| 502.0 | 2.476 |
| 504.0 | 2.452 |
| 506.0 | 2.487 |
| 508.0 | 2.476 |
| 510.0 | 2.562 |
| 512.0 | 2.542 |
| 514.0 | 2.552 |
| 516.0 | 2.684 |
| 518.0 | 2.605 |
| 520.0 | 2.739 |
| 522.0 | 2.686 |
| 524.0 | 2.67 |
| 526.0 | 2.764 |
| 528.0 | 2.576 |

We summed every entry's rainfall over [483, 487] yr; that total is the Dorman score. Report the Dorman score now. 5.4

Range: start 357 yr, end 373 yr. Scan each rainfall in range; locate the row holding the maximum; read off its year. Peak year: 370.0 yr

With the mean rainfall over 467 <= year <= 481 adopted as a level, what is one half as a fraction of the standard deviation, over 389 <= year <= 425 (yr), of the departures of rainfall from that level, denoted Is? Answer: 5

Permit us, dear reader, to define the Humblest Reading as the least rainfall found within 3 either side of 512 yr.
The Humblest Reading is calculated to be 2.542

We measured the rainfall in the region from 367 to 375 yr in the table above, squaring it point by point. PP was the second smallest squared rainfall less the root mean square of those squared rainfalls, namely -0.30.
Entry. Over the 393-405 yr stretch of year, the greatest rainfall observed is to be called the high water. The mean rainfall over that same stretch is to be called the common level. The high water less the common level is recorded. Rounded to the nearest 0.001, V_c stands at 0.071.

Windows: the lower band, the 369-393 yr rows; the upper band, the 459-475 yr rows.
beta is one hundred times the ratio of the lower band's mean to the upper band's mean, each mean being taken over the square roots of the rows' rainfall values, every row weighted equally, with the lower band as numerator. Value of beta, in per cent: 110.7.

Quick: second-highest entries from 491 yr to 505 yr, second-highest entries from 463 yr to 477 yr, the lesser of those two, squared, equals 6.4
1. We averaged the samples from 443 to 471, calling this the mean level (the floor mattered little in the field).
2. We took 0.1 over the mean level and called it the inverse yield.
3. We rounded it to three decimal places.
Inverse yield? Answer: 0.038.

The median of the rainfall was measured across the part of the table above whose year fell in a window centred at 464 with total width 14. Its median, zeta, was 2.61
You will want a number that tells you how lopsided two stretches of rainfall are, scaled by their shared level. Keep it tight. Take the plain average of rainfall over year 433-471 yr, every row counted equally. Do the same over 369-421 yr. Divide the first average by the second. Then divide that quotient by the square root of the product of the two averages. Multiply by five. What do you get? 1.56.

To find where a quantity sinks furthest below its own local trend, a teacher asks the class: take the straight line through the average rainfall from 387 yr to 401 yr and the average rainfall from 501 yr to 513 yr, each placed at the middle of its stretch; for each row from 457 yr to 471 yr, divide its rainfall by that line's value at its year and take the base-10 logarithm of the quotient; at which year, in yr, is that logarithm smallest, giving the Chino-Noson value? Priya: 470.0 yr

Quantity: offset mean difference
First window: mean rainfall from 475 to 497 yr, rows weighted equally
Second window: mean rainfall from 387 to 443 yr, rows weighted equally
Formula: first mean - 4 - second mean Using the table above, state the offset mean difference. -4.32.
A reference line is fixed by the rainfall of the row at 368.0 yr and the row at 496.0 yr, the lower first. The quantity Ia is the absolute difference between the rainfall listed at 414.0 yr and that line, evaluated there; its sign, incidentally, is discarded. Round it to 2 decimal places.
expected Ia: 0.29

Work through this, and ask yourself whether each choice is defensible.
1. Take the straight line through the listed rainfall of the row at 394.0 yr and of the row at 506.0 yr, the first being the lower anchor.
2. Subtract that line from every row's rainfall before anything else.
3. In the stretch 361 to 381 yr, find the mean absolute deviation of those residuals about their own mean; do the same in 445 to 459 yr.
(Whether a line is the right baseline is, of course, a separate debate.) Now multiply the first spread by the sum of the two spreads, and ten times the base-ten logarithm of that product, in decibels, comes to -24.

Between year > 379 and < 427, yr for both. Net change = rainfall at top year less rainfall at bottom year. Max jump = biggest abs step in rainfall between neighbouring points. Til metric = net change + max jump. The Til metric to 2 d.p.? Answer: -0.06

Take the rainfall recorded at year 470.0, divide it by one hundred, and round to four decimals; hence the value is 0.0232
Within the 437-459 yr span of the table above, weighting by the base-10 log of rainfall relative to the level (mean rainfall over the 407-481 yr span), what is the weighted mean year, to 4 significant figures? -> 452.1 yr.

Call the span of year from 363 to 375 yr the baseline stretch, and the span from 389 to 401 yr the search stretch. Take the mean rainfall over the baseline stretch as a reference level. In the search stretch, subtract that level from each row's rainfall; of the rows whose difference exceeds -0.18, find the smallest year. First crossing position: 390.0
